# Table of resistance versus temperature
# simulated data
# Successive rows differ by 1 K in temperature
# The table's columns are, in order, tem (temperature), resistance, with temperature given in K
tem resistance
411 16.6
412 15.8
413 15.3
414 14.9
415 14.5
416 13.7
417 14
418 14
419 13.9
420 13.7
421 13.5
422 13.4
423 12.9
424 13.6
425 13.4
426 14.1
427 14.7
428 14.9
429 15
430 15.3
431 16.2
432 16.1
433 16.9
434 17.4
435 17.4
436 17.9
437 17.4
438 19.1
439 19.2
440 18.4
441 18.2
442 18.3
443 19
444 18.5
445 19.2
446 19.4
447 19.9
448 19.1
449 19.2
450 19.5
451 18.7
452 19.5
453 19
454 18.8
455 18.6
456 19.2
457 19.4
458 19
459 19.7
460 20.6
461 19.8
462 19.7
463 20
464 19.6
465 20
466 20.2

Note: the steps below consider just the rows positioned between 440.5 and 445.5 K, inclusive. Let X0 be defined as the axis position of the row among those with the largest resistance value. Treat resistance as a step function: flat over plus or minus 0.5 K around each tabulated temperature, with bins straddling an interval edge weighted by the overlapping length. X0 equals 445 K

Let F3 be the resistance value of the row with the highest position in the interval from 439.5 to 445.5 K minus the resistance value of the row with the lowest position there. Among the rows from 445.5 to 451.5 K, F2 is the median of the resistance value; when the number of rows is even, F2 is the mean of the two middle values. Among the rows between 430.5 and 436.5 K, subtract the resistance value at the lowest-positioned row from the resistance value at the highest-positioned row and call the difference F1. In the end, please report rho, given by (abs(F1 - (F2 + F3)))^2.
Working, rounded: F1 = 2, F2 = 19.3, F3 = 0.8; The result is 339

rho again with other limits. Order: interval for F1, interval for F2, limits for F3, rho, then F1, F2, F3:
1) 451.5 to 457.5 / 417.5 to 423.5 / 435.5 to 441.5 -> 196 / 0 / 13.6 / 0.3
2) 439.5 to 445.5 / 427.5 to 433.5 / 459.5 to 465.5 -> 204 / 1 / 15.7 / -0.6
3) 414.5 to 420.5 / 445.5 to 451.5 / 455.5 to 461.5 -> 428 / -1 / 19.3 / 0.6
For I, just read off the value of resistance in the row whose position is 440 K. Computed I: 18.4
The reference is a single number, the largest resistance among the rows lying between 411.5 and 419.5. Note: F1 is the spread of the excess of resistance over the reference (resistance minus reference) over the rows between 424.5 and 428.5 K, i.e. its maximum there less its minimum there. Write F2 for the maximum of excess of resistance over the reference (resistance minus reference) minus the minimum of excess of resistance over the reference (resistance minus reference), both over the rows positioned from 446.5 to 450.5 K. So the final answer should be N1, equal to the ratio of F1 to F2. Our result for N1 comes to 1.9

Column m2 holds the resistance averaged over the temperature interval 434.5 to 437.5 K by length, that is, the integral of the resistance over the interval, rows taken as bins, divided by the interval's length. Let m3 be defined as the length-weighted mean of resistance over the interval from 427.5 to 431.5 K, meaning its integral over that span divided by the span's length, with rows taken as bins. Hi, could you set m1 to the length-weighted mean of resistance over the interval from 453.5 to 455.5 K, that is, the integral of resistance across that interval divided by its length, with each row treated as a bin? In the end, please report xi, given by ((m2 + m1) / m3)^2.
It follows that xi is 5.58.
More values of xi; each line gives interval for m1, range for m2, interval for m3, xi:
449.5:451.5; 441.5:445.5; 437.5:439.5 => 3.91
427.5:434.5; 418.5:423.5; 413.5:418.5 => 4.29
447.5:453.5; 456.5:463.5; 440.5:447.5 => 4.23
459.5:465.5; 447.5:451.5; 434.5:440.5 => 4.59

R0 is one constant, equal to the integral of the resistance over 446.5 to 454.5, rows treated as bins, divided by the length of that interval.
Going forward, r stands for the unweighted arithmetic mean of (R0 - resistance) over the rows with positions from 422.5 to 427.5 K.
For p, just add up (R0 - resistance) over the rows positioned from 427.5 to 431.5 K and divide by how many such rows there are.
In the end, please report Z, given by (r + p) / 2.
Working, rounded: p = 3.9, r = 5.5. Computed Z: 4.7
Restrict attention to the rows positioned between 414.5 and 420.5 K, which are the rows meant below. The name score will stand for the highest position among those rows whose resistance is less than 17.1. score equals 420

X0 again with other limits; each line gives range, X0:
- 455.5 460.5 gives 460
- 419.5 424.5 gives 420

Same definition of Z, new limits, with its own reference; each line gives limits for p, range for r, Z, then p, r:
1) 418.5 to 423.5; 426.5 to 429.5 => 5.0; 5.7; 4.3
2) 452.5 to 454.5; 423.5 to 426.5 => 2.9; 0.3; 5.5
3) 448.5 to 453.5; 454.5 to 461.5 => -0.1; 0.0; -0.3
